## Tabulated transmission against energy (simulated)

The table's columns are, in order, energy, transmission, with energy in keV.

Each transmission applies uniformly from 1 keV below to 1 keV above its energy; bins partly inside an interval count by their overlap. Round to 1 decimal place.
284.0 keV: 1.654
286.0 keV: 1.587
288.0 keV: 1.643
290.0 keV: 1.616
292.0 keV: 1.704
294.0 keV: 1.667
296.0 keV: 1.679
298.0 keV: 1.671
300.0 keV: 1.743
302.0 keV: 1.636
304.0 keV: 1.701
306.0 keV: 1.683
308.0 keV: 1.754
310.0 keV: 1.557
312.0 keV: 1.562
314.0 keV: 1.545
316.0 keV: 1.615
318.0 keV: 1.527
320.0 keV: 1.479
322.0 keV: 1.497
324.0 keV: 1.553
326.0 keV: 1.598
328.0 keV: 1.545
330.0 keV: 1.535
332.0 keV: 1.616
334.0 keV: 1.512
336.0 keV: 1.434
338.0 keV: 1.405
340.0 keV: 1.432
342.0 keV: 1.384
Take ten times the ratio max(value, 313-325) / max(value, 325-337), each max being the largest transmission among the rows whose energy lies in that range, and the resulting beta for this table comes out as 10.0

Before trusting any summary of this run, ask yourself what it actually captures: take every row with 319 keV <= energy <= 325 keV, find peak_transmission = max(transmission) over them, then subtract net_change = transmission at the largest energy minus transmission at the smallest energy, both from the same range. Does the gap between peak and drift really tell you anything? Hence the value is 1.48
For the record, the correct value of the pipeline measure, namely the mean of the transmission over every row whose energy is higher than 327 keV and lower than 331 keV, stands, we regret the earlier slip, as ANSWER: 1.54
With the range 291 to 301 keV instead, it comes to 1.69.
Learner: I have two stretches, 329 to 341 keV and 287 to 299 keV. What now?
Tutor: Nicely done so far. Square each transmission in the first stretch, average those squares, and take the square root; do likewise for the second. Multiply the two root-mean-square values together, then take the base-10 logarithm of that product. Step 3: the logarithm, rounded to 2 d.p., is 0.39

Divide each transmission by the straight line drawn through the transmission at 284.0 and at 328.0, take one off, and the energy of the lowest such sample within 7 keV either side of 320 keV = 320.0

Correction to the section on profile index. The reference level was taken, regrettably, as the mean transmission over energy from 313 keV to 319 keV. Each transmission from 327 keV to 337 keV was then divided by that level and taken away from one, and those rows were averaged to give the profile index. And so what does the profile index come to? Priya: 0.02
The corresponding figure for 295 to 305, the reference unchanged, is -0.08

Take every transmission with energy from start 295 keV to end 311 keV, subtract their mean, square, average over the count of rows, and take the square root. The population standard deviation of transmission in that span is 0.058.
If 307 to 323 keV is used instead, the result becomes 0.081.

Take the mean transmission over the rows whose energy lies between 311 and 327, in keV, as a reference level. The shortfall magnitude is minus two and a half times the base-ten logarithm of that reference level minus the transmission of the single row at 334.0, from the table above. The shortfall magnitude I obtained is 3.6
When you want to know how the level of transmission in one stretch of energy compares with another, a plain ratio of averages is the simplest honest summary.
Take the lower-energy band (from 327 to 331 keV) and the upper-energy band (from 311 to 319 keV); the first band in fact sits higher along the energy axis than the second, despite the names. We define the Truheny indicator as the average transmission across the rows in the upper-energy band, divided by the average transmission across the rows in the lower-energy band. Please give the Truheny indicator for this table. 1.01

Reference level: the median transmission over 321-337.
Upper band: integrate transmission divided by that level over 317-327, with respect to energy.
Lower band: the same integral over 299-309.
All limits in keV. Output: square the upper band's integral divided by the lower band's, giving 0.81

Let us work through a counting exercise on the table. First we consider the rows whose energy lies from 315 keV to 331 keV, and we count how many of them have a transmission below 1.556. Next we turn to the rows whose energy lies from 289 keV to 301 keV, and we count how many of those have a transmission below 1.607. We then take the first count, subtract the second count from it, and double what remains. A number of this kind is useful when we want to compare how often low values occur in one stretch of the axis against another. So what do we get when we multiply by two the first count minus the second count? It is 12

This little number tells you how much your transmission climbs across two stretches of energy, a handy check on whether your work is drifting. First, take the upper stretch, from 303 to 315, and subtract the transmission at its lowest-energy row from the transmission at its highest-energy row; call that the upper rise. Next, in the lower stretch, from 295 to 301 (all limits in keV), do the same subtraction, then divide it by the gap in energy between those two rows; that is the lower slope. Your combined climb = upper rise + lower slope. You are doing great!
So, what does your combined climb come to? -0.14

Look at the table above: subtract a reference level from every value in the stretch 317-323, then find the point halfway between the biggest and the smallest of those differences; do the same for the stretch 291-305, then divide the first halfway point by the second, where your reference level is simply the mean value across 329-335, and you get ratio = -0.38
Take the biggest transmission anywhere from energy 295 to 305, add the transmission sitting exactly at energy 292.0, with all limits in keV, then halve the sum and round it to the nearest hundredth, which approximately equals 1.72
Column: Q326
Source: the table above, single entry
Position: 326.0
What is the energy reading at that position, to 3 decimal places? 1.598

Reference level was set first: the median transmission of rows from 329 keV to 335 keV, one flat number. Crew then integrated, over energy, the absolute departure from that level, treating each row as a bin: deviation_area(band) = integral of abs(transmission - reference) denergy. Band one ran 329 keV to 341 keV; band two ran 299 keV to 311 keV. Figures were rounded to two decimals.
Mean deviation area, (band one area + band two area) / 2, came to 1.30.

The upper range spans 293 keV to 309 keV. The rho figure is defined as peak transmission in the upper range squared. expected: 3.1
